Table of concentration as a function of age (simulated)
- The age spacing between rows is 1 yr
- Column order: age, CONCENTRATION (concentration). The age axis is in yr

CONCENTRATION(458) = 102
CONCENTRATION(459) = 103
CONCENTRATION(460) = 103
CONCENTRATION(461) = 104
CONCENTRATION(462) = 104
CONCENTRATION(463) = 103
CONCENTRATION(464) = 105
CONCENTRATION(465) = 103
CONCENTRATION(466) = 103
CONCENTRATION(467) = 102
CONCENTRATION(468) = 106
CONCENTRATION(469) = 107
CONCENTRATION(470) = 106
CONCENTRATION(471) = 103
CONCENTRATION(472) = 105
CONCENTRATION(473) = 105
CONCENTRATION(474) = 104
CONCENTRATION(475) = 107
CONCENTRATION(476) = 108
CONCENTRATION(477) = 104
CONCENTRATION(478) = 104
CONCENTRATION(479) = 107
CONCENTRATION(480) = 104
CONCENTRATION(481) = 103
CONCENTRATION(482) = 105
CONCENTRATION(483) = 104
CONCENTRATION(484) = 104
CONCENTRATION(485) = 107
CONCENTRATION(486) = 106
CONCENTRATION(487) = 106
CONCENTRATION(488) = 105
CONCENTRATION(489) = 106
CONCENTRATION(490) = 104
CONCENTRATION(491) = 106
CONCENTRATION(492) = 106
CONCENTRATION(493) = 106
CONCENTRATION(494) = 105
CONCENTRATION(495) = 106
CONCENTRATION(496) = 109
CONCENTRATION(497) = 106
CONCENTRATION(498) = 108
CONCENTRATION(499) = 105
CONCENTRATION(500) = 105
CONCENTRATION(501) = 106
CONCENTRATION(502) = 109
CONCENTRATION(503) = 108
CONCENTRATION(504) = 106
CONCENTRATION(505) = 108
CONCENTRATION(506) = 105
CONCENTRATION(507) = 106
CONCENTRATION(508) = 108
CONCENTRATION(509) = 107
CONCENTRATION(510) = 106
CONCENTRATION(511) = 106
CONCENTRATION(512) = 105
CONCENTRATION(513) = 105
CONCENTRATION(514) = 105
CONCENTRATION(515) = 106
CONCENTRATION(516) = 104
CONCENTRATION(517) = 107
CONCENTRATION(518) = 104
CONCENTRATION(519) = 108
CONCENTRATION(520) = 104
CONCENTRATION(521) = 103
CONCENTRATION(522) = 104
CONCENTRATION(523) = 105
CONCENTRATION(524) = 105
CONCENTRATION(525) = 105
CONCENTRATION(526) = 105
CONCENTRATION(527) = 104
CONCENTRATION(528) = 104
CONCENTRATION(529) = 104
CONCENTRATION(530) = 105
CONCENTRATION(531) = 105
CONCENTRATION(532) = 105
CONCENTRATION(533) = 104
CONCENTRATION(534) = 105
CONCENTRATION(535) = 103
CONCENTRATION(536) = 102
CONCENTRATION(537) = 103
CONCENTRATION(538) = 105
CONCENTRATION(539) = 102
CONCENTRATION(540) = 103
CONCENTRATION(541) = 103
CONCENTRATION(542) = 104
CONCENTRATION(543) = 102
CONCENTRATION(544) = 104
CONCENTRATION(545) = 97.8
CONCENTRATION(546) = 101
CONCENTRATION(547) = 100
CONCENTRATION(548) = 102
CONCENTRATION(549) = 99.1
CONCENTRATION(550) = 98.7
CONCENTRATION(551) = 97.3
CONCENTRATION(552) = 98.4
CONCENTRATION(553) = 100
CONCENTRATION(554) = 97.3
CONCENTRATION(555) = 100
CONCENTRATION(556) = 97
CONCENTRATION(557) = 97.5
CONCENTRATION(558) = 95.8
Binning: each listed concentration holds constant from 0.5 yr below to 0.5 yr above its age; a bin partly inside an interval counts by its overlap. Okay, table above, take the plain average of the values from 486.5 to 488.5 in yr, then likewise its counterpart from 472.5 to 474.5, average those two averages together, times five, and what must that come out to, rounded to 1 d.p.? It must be 525.0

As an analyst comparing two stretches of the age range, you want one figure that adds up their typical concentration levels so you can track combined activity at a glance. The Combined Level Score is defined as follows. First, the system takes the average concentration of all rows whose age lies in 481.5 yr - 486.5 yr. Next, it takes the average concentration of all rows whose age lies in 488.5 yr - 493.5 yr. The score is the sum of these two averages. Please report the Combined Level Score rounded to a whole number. 211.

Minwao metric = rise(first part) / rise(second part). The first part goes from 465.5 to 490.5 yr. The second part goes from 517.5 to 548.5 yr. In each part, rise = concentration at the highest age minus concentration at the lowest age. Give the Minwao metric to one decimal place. -0.5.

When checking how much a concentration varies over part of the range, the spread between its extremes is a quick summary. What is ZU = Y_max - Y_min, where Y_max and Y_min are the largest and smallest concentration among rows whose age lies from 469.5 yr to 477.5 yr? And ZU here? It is 5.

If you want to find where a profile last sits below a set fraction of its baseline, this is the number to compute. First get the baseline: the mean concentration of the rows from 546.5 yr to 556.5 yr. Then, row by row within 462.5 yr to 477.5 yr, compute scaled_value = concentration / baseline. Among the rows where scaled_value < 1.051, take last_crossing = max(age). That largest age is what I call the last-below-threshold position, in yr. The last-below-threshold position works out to 477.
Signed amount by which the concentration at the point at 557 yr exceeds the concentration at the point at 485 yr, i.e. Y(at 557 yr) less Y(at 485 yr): -9.5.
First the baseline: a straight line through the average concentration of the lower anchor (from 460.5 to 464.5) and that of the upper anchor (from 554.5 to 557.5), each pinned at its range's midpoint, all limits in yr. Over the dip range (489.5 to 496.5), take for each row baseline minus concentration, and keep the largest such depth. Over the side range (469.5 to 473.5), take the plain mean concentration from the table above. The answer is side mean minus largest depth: 106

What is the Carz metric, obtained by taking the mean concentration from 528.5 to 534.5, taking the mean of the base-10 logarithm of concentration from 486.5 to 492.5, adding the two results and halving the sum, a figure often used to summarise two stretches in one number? 53.3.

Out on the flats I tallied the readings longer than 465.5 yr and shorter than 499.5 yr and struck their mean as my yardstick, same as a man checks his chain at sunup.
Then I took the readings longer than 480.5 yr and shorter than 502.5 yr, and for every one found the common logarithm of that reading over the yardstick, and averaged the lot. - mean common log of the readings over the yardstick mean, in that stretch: 0.0017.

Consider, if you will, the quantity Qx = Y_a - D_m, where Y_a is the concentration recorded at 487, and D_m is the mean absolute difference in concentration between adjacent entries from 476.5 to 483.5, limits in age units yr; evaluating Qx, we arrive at 104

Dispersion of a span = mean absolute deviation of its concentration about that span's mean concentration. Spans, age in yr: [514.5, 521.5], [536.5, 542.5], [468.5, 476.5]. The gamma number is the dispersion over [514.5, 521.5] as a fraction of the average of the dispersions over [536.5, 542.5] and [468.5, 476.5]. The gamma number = 1.5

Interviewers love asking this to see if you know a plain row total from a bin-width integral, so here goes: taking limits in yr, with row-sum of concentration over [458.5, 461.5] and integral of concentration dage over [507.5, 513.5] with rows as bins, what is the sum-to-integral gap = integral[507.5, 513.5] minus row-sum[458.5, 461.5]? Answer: 327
